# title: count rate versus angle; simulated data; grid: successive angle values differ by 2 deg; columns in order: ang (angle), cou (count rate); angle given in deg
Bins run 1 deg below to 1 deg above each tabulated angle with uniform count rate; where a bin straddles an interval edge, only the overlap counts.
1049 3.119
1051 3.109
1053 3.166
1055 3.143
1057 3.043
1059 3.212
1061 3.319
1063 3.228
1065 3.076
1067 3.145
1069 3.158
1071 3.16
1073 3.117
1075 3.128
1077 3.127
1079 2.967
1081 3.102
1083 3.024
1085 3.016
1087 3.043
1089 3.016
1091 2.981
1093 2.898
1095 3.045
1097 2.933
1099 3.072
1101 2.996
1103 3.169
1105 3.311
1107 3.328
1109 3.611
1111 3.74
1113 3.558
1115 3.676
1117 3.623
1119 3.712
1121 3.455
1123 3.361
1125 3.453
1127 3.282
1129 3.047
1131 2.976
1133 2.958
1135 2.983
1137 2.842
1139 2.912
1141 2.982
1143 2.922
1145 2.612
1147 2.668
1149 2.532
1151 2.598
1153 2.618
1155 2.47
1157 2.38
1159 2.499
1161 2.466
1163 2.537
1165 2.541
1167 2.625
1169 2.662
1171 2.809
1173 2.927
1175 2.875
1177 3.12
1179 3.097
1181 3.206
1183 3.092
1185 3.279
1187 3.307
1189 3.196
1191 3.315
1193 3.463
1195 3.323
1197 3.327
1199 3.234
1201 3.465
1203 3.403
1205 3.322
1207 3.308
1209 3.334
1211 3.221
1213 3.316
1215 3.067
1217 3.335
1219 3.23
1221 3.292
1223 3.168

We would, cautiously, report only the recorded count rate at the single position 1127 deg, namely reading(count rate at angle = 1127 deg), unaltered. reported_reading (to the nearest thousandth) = 3.282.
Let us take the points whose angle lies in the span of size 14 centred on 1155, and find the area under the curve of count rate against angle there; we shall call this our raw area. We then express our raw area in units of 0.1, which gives 351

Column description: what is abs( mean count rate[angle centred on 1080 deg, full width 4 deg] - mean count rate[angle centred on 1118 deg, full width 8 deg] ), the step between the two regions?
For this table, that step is 0.58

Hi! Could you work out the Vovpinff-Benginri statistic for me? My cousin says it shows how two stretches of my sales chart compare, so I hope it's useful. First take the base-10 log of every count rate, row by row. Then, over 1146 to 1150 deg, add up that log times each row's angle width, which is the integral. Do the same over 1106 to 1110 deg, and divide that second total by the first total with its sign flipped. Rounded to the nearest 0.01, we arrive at -1.30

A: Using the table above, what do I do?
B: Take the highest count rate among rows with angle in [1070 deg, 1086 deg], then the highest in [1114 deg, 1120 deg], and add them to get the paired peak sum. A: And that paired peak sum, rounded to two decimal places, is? 6.87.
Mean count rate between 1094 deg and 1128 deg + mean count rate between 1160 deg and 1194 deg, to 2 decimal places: 6.34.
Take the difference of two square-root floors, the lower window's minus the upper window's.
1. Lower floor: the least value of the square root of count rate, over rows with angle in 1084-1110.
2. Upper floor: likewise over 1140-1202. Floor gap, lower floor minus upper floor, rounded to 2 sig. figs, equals 0.16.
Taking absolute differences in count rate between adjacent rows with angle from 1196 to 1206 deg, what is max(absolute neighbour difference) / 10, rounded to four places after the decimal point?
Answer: 0.0231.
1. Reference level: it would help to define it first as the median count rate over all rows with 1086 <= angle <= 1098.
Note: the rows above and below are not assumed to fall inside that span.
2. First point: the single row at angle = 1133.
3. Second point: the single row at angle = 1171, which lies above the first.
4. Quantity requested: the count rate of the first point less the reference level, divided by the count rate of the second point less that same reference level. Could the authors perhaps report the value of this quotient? 0.21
